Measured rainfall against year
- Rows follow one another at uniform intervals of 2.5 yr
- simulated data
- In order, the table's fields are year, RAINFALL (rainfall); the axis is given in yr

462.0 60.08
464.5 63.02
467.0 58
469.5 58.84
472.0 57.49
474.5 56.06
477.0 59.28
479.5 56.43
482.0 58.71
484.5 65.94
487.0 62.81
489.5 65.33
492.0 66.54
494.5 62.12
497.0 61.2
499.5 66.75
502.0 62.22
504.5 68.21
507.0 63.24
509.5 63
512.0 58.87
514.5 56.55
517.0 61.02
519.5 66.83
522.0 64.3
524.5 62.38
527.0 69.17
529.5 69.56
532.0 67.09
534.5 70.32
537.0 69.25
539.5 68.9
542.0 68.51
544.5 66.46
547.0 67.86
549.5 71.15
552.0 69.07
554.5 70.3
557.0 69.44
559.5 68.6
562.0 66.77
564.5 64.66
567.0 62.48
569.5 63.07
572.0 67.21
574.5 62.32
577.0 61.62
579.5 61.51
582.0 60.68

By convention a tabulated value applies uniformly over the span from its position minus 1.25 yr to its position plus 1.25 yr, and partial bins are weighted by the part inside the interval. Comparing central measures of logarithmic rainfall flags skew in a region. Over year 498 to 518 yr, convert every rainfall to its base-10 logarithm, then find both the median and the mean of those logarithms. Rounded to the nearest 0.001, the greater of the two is 1.797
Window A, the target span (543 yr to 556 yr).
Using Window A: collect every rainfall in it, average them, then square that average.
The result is 4757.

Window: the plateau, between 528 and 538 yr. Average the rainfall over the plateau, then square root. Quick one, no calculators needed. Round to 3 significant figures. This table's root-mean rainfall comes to 8.31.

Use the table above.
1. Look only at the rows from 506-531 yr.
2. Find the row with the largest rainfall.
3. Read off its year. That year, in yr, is 529.5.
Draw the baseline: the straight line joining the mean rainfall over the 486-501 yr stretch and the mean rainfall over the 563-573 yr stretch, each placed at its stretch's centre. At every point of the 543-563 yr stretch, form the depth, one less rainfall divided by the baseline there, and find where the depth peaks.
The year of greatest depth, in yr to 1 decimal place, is 544.5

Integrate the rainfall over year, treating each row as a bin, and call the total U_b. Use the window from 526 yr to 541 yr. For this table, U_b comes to 1036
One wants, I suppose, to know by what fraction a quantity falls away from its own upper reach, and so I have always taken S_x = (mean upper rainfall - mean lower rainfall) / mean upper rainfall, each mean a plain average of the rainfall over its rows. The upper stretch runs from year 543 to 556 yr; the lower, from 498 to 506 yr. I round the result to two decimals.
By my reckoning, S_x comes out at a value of 0.05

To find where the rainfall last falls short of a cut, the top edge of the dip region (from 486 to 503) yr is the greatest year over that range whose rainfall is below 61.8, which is 497.0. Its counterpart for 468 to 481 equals 479.5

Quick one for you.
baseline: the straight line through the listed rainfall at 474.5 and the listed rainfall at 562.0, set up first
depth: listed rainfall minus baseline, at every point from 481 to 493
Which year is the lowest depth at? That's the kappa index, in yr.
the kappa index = 482.0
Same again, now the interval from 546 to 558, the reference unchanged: 547.0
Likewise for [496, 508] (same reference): 497.0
